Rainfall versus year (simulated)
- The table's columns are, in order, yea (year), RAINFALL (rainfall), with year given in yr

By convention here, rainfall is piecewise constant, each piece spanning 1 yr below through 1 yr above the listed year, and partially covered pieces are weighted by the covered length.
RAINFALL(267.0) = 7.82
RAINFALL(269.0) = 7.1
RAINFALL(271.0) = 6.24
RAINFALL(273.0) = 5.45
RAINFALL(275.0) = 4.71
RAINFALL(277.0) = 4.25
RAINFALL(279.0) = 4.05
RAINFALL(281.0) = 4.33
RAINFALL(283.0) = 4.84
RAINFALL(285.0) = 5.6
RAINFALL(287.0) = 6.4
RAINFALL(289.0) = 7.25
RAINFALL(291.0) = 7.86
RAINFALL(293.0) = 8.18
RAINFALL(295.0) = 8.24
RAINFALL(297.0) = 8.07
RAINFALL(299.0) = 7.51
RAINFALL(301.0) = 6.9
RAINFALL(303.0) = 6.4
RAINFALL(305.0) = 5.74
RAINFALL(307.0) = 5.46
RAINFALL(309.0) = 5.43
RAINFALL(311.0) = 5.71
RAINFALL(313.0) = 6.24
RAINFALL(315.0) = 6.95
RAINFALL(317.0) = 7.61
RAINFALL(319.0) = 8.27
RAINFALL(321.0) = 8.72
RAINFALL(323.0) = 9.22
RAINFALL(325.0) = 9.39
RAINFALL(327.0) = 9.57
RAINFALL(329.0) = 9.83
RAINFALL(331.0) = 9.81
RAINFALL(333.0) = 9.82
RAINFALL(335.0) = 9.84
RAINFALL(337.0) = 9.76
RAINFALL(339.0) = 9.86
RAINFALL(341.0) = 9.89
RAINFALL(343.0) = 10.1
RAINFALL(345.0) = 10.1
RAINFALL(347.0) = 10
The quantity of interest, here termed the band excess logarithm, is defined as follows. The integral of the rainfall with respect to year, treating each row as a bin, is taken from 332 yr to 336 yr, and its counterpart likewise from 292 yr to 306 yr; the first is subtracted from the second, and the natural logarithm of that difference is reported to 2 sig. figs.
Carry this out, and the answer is 4.1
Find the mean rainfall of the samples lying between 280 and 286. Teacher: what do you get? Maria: 4.9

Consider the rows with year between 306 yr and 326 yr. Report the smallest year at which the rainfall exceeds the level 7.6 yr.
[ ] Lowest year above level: 317.0 yr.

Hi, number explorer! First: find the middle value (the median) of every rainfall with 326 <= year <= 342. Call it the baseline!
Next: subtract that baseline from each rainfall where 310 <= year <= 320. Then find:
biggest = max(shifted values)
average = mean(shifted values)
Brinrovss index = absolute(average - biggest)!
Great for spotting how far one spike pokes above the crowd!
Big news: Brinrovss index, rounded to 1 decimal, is 1.3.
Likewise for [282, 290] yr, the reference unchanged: 1.2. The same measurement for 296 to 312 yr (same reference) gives 1.7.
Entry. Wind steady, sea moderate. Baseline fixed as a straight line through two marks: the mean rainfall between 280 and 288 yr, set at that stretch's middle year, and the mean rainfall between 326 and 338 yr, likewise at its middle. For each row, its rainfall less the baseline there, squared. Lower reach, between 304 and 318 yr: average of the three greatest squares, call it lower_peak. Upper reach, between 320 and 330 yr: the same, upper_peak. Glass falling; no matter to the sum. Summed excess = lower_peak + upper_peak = 4.5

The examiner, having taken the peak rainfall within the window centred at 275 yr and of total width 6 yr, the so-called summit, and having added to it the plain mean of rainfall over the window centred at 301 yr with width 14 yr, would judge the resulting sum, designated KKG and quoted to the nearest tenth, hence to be 12.4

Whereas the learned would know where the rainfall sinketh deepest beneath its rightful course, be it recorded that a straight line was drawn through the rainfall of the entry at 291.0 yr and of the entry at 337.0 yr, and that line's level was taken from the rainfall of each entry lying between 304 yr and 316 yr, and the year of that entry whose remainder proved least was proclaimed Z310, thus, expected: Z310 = 309.0 yr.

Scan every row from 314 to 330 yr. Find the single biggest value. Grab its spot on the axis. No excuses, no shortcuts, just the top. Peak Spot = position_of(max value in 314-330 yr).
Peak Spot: 329.0 yr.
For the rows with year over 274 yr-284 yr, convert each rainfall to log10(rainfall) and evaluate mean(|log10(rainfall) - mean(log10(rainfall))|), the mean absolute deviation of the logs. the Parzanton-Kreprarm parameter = 0.026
